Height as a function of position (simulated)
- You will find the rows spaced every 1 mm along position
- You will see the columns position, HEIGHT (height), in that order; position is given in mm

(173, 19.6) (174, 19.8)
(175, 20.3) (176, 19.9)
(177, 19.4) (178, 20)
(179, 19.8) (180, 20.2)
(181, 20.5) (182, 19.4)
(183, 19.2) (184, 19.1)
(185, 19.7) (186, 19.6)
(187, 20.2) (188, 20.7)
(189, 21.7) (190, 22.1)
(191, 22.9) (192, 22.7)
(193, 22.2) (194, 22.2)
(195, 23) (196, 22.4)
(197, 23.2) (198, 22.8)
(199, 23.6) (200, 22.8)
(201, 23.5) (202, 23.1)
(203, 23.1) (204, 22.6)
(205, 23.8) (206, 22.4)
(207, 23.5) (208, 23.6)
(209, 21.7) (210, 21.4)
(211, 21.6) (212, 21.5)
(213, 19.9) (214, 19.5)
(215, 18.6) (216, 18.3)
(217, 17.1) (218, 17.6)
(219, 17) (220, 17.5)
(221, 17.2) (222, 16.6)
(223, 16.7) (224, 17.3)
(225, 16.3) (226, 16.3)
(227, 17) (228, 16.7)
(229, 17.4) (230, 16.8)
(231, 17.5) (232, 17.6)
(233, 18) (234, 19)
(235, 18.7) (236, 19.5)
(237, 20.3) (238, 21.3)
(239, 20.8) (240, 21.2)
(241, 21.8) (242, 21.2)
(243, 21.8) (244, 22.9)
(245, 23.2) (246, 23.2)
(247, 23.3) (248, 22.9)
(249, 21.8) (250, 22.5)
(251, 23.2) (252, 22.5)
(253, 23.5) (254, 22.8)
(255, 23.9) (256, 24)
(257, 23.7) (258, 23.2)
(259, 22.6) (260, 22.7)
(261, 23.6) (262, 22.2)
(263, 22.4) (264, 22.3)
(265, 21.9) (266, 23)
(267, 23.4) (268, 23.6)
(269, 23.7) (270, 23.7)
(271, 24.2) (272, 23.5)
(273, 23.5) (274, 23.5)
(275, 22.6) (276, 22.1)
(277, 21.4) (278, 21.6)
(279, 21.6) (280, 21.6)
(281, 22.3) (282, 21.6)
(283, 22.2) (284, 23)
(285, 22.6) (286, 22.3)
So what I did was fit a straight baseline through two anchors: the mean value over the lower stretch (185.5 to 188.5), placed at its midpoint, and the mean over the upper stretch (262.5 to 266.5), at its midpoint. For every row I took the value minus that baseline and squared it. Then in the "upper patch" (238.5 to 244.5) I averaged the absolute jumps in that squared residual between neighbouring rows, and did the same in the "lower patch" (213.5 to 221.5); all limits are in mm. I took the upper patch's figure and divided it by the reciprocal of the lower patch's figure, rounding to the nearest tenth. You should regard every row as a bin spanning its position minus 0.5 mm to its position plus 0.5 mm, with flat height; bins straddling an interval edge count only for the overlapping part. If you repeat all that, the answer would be 2.0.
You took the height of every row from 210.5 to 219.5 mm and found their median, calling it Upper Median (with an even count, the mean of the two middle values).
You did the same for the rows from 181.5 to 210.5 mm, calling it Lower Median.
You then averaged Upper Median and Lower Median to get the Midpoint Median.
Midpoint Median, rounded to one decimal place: 20.5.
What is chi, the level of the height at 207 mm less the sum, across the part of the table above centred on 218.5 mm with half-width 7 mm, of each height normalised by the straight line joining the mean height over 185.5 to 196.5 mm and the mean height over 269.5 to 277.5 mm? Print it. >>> 12.2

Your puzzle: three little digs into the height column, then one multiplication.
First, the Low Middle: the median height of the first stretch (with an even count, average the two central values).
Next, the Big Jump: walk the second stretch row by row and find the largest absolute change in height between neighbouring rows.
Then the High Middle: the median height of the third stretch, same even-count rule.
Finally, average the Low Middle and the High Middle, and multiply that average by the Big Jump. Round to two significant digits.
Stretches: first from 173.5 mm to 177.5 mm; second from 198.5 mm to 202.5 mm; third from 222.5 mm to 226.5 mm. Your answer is 15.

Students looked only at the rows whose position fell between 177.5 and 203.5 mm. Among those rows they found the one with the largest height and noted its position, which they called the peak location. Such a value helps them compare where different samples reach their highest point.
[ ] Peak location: 199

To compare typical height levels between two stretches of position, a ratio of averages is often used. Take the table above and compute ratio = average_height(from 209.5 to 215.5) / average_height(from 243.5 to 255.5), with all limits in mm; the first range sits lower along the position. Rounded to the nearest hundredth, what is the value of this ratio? 0.89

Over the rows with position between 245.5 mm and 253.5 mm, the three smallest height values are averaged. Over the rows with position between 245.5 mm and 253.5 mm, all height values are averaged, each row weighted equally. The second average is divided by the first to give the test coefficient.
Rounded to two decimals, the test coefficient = 1.03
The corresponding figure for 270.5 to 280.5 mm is 1.05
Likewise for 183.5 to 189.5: 1.04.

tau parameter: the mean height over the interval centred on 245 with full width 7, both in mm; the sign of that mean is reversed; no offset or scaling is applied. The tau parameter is -22.6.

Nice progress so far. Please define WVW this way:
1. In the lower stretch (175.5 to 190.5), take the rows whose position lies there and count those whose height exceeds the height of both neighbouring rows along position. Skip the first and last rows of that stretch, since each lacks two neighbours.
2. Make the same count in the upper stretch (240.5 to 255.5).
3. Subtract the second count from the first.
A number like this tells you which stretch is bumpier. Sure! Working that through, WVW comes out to 0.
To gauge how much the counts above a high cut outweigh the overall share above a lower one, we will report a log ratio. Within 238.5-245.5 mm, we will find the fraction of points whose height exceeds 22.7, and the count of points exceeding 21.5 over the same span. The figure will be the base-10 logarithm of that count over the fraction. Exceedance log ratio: 1.15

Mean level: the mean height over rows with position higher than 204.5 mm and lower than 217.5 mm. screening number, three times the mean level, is 63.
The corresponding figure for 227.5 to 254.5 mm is 62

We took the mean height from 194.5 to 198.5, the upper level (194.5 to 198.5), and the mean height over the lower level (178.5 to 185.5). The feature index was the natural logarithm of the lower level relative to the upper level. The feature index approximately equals -0.15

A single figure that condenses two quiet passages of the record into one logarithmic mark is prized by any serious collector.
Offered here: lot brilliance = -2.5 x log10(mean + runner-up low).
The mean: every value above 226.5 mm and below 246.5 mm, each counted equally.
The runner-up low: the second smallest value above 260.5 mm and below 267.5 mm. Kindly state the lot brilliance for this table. -4.06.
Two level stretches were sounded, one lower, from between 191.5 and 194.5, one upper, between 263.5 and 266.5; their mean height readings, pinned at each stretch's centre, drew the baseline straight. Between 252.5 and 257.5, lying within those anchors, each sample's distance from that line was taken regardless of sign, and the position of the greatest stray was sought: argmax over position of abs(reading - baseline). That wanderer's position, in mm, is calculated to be 256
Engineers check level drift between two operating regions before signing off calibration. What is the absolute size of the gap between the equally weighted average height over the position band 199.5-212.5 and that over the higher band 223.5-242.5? 4.0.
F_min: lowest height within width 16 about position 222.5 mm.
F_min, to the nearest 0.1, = 16.3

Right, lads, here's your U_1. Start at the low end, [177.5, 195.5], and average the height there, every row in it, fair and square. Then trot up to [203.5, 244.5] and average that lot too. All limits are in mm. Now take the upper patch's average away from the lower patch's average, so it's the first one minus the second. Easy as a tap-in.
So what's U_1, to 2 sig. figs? 1.4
